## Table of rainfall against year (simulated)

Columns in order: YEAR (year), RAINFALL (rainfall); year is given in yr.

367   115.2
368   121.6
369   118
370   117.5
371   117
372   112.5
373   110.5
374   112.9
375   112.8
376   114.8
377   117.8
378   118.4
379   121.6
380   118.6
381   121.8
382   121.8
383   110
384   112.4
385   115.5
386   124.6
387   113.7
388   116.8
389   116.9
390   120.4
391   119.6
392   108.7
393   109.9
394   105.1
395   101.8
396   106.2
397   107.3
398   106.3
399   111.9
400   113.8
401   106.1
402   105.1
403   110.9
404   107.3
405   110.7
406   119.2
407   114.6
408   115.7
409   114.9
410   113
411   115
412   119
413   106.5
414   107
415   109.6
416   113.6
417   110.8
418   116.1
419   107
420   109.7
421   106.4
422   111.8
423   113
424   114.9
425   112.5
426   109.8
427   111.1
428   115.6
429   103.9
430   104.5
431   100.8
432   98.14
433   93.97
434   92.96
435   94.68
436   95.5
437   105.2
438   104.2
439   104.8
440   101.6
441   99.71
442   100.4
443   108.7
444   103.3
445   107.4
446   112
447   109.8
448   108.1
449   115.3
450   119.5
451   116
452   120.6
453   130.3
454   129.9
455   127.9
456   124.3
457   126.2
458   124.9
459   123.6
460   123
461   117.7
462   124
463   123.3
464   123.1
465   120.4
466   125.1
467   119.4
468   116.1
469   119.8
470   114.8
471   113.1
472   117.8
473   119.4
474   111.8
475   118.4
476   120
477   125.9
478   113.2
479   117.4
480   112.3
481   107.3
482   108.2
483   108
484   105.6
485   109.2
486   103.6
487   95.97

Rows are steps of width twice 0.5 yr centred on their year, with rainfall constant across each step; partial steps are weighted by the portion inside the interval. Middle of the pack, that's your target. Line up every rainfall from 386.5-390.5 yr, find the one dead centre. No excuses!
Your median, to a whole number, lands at 117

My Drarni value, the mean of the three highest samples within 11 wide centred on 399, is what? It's 112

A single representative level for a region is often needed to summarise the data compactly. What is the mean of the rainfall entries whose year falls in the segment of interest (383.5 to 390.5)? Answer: 117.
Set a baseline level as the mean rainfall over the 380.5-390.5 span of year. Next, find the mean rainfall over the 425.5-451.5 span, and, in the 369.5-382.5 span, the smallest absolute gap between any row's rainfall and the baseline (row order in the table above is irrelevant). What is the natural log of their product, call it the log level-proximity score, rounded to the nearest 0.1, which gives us 2.4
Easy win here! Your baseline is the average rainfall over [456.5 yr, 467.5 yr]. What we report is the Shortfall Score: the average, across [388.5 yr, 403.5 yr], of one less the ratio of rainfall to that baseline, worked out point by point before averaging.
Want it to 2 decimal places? 0.10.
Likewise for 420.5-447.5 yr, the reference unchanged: 0.14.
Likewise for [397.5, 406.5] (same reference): 0.10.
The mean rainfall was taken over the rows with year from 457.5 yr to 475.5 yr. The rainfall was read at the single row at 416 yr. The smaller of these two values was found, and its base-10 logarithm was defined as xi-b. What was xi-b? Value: 2.055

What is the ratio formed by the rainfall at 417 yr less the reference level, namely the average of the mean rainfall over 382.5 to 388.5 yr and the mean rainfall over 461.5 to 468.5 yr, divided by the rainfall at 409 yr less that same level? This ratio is 2.1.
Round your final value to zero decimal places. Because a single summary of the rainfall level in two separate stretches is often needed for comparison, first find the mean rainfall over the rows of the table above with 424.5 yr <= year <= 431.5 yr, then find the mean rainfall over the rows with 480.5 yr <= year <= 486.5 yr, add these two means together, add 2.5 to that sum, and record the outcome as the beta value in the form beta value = 218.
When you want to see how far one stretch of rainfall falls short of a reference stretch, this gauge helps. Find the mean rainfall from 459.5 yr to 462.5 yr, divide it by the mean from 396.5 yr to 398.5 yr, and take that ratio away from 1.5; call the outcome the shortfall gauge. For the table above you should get 0.36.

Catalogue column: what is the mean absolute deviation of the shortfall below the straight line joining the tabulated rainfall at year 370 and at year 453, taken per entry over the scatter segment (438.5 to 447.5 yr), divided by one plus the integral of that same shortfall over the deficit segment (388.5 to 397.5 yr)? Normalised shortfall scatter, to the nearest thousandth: 0.036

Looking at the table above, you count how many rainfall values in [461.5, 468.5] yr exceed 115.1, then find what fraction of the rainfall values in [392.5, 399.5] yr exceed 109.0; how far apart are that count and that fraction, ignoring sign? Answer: 6.7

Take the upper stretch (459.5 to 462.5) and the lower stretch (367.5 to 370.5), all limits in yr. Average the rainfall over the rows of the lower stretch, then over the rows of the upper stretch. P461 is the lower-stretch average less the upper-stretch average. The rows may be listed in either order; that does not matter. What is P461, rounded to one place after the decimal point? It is -2.5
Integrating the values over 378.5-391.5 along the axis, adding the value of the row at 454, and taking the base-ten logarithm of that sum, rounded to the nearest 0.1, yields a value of 3.2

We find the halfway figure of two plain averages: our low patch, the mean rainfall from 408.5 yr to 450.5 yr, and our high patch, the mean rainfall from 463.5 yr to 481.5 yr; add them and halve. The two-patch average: 113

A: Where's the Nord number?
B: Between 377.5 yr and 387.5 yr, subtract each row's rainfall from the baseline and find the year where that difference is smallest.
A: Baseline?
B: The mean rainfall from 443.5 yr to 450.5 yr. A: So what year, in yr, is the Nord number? 386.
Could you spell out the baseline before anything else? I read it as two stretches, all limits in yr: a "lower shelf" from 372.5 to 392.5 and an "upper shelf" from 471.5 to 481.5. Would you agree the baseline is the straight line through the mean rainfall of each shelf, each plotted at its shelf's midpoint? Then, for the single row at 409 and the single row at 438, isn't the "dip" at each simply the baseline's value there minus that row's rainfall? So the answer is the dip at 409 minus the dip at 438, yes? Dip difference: -11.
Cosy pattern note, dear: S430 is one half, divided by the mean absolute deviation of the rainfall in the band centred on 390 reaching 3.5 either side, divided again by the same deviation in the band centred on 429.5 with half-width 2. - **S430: 0.028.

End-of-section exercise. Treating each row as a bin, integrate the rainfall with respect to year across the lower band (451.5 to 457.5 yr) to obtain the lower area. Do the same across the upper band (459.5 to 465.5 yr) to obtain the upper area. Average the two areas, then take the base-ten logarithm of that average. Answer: 2.87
